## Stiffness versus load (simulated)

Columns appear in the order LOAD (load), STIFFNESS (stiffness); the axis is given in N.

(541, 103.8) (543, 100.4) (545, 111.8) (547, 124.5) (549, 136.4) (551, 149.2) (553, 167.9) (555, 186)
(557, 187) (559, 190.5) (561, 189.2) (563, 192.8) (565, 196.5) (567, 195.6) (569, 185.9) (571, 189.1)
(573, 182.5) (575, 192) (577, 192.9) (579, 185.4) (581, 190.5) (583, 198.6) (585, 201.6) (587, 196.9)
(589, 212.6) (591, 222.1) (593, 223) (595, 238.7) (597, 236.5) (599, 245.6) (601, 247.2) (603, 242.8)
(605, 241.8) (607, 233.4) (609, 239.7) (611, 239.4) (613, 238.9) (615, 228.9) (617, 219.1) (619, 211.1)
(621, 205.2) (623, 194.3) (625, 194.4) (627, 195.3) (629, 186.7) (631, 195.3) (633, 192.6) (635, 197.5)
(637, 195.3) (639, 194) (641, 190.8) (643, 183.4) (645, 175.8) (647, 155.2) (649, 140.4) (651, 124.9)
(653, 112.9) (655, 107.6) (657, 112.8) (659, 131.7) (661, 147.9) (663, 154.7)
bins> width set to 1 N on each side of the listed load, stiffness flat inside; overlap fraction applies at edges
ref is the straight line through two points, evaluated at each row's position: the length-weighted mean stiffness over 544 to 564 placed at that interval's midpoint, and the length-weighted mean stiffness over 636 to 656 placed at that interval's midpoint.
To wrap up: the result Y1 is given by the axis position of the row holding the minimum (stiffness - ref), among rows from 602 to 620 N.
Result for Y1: 619 N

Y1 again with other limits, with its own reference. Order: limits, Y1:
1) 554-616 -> 573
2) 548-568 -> 549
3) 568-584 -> 573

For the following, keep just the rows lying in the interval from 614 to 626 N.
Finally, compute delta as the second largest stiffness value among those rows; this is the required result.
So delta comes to 219.1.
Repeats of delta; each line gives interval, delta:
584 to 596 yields 223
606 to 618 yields 239.4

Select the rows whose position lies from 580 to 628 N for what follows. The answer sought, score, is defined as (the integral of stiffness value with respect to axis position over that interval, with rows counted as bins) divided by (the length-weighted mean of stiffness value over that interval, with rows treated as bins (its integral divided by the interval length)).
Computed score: 48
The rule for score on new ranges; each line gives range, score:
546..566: 20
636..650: 14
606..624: 18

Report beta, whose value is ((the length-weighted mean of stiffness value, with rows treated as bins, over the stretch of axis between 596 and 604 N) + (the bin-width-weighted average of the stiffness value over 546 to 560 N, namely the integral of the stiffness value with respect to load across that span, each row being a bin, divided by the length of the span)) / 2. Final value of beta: 203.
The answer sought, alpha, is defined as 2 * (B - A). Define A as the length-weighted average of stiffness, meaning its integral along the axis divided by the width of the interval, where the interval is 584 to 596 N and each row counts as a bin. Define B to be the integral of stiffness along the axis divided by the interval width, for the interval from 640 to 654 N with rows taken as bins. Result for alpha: -122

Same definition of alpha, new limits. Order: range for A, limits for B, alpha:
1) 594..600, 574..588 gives -93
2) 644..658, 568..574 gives 106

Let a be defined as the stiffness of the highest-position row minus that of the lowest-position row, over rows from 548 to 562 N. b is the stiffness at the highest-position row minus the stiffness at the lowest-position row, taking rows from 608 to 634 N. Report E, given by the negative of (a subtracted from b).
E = 100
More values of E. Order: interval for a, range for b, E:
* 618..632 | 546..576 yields -83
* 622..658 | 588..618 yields -88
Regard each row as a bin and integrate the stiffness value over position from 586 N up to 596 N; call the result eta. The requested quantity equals 2187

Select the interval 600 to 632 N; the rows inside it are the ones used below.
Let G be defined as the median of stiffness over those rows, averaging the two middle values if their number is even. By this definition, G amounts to 224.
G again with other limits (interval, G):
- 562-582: 191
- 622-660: 187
